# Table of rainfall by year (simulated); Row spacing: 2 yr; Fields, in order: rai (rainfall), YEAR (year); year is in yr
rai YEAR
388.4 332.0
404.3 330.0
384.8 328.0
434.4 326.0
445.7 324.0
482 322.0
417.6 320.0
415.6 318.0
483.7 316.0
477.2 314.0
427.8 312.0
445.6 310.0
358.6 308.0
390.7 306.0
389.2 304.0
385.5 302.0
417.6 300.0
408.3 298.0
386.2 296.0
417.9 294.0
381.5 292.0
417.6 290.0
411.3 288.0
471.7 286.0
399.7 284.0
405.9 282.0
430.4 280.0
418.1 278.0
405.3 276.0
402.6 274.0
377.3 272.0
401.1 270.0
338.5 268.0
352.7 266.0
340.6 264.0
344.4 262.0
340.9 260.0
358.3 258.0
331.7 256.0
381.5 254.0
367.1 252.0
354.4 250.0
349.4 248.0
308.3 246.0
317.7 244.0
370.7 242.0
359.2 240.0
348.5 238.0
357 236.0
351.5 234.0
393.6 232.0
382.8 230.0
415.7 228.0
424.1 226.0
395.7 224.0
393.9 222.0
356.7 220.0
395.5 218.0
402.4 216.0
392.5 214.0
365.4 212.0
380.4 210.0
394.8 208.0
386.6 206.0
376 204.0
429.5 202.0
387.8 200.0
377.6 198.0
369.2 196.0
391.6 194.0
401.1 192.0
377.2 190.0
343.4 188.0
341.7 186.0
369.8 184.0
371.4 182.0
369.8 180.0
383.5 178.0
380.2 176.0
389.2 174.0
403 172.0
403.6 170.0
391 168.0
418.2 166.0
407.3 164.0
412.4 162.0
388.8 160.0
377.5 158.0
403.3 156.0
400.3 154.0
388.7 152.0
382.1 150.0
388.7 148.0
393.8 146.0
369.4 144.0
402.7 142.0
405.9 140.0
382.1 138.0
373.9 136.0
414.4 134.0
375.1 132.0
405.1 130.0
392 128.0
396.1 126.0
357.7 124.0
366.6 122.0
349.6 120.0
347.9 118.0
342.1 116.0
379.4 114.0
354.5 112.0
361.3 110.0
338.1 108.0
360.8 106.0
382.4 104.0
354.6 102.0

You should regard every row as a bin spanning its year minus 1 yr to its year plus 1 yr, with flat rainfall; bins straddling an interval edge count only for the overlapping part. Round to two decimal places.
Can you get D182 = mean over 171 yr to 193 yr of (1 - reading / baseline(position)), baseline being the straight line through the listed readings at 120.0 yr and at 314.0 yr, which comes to 0.04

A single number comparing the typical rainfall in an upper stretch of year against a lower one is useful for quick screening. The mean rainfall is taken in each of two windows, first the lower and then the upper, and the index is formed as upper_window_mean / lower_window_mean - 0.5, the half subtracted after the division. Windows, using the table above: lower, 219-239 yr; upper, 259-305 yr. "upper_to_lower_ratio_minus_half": 0.53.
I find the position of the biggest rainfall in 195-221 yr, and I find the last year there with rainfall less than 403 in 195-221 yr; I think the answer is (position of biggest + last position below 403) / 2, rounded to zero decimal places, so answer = 211 yr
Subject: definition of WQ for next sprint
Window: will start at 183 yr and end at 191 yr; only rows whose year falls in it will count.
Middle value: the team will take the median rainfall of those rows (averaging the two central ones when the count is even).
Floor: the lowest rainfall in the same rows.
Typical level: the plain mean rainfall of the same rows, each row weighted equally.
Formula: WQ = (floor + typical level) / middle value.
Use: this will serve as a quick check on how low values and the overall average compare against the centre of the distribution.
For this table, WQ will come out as 1.96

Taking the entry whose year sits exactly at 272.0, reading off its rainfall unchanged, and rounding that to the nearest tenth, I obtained 377.3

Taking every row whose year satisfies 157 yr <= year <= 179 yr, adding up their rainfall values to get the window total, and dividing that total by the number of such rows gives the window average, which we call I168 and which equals 396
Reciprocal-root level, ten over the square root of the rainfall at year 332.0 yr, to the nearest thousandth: 0.507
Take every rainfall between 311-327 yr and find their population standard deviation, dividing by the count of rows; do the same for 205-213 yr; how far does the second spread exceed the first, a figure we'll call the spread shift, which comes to -16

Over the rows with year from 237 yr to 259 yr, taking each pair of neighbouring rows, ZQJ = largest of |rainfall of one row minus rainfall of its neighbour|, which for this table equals 53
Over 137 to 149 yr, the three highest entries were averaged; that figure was 401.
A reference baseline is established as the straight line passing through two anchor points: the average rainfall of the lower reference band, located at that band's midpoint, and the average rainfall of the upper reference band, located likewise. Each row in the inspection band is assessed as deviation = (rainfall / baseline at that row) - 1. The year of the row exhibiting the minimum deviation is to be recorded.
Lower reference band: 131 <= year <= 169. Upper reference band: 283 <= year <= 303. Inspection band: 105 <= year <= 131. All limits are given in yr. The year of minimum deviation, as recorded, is 108.0 yr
